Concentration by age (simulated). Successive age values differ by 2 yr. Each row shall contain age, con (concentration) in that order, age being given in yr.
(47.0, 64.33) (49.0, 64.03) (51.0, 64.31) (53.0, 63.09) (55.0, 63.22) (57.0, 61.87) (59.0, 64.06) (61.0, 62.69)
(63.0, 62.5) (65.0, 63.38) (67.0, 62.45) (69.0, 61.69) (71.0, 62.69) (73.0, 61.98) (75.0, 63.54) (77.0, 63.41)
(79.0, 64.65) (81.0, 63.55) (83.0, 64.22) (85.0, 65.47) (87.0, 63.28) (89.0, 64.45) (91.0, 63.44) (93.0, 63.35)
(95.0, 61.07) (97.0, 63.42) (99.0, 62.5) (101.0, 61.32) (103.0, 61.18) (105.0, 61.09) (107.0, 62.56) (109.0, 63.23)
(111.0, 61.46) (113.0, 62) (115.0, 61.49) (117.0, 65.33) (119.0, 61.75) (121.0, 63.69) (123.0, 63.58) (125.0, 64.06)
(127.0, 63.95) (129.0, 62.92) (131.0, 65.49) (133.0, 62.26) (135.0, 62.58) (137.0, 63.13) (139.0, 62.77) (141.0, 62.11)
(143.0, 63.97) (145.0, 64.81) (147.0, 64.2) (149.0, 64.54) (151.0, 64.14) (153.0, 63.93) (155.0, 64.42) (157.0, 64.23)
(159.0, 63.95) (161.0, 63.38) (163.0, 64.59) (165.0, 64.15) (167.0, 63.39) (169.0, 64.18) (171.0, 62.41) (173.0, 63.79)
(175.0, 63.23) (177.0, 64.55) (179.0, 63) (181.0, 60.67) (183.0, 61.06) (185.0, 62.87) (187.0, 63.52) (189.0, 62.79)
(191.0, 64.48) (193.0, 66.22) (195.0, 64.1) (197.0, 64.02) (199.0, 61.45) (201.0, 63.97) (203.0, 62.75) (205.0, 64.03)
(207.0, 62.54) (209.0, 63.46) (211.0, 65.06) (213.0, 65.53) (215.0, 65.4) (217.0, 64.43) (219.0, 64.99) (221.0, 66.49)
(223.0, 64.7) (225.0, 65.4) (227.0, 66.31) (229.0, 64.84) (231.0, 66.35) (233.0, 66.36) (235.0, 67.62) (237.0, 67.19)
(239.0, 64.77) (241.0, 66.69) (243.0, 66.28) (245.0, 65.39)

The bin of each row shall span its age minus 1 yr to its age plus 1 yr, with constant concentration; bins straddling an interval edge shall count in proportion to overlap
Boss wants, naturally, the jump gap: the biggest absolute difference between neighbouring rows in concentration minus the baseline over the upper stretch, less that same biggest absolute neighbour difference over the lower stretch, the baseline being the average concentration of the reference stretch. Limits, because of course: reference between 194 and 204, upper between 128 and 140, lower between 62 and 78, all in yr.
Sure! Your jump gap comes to 1.7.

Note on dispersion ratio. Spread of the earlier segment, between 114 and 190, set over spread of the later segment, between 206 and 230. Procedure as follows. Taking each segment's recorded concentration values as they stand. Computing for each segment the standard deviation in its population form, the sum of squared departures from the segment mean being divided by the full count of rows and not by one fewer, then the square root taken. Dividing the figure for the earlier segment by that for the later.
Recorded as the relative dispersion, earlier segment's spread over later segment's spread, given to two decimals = 1.04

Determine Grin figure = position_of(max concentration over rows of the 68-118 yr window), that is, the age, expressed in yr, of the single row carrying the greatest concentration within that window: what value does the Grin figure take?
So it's 85.0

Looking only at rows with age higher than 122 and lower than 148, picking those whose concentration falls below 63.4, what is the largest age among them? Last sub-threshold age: 141.0 yr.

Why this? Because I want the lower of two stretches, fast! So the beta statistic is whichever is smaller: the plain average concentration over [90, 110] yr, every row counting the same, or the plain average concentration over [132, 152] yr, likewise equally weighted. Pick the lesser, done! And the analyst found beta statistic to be 62.3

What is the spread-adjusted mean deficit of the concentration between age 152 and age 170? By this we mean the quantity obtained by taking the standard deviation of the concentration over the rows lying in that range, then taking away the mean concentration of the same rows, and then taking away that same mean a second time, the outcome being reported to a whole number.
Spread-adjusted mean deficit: -128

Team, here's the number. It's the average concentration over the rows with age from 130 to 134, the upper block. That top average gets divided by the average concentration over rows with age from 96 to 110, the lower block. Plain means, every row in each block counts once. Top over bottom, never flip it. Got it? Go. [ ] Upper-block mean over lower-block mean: 1.03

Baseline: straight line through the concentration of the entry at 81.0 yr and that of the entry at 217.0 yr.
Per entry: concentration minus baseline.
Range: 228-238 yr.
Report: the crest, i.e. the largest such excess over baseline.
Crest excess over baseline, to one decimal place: 3.1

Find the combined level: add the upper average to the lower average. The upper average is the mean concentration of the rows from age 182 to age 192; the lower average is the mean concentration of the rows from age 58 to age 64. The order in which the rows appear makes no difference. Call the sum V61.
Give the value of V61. 126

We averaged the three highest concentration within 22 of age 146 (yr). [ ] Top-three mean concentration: 65.0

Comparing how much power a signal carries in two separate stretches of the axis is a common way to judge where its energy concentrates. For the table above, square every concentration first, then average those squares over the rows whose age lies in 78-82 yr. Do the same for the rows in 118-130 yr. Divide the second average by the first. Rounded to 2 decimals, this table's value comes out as 0.98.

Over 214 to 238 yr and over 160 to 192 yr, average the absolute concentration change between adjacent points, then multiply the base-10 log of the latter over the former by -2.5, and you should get -0.15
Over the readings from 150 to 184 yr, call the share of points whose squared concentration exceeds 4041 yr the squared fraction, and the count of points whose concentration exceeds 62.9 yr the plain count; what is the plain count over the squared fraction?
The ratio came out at 24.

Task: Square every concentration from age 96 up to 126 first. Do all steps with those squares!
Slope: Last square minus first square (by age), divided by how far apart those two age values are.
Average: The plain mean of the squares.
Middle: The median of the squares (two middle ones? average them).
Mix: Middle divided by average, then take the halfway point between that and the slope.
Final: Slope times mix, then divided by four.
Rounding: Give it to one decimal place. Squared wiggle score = 1.4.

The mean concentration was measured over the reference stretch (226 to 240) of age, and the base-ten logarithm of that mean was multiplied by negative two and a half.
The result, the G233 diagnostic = -4.55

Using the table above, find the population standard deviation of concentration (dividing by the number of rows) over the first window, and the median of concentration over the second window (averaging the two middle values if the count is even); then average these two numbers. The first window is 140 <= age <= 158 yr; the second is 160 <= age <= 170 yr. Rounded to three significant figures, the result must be 32.4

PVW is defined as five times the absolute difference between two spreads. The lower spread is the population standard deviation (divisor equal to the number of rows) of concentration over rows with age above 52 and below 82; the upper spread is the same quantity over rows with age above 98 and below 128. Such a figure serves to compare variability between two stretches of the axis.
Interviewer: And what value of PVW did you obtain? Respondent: 2.3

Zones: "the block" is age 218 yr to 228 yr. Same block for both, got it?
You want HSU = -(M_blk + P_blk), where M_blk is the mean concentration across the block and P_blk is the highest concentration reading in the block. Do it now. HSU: -132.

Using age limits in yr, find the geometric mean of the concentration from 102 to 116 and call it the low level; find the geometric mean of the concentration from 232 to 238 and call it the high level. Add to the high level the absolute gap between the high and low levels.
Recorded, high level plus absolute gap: 72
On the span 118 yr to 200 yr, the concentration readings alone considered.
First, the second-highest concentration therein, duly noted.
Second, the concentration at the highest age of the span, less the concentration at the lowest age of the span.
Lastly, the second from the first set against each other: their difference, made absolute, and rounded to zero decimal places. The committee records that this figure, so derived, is 66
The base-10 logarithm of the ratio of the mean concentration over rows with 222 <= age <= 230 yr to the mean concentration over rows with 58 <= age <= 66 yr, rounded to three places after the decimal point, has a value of 0.015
